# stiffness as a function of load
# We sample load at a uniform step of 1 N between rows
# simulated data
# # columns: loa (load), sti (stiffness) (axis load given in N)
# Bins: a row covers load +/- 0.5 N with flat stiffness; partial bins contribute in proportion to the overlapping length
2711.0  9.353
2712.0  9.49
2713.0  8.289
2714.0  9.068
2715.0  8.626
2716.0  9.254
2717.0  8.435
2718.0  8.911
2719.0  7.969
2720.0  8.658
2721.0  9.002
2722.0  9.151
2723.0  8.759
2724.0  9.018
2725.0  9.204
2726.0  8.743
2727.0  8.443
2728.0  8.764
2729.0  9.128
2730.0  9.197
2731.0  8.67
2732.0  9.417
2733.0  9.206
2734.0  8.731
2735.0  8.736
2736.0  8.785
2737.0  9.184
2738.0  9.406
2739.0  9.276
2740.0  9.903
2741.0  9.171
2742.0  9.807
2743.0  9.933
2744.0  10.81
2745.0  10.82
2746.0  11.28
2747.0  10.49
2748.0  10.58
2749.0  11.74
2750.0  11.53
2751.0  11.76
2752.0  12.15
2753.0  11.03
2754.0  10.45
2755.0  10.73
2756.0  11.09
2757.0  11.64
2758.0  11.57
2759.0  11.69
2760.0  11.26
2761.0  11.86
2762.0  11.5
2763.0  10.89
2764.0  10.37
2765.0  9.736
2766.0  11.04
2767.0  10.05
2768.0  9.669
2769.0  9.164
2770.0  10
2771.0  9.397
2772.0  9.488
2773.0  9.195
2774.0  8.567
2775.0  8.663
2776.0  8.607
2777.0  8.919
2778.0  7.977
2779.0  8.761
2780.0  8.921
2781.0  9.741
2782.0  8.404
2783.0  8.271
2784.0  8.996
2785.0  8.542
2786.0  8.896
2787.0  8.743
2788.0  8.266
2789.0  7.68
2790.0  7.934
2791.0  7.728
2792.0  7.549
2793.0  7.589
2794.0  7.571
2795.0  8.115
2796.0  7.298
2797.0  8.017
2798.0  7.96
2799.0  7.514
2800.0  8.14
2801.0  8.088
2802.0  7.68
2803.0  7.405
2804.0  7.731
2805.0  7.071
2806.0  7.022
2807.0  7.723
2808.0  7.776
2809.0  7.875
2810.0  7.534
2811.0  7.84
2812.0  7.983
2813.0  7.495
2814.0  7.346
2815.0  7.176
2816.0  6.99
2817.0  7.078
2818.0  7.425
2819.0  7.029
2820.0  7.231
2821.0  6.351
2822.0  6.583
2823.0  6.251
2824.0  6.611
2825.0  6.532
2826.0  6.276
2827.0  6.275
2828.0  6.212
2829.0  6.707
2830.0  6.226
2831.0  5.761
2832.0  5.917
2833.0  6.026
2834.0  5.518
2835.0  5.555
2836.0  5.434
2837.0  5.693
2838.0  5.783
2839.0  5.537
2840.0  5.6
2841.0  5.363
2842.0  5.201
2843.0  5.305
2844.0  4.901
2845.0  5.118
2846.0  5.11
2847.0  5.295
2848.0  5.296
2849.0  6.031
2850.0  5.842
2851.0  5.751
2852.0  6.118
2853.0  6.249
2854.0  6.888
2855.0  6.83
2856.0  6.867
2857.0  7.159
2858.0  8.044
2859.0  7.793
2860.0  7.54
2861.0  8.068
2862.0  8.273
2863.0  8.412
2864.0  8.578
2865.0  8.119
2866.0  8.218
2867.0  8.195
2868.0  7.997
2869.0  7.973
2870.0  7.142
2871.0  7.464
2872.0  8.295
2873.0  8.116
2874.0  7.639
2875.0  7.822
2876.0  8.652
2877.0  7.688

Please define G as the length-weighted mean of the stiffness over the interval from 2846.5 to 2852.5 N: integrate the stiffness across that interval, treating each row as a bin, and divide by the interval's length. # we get 5.7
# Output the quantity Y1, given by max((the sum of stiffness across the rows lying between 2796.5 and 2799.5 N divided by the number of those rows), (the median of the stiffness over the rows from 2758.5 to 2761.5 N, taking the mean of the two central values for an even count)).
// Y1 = 12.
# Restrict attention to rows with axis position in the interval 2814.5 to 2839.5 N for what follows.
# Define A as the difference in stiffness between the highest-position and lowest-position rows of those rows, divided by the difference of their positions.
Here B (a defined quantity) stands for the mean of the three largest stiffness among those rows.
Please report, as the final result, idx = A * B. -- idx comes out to -0.50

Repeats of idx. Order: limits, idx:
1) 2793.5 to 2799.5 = -0.09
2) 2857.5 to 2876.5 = 0.29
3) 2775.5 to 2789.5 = -0.66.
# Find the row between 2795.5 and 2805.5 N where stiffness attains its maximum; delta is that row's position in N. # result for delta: 2800.0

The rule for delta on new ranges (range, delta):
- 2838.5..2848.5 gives 2840.0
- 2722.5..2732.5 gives 2732.0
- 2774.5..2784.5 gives 2781.0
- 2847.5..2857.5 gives 2857.0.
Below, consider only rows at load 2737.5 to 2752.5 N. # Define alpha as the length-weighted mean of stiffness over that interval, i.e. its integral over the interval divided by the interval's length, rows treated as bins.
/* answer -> 10.6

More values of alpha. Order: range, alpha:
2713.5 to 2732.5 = 8.9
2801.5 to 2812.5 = 7.6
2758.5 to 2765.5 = 11.0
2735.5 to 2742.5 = 9.4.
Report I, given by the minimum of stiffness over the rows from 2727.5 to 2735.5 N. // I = 8.67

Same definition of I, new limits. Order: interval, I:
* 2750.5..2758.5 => 10.45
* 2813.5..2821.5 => 6.351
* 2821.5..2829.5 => 6.212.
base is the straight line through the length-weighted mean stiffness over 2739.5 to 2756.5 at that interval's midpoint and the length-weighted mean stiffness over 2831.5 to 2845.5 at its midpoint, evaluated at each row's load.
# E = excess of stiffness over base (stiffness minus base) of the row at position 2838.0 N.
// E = 0.3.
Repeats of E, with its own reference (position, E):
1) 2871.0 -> 3.9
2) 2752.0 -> 1.6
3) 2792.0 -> -0.7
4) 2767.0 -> 0.4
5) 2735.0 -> -2.8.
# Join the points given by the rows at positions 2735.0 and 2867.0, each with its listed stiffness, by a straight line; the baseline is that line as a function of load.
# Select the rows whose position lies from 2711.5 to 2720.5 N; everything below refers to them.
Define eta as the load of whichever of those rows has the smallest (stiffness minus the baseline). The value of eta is 2719.0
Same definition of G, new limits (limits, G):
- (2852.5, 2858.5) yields 7.0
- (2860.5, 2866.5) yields 8.3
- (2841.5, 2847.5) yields 5.2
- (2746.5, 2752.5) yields 11.4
